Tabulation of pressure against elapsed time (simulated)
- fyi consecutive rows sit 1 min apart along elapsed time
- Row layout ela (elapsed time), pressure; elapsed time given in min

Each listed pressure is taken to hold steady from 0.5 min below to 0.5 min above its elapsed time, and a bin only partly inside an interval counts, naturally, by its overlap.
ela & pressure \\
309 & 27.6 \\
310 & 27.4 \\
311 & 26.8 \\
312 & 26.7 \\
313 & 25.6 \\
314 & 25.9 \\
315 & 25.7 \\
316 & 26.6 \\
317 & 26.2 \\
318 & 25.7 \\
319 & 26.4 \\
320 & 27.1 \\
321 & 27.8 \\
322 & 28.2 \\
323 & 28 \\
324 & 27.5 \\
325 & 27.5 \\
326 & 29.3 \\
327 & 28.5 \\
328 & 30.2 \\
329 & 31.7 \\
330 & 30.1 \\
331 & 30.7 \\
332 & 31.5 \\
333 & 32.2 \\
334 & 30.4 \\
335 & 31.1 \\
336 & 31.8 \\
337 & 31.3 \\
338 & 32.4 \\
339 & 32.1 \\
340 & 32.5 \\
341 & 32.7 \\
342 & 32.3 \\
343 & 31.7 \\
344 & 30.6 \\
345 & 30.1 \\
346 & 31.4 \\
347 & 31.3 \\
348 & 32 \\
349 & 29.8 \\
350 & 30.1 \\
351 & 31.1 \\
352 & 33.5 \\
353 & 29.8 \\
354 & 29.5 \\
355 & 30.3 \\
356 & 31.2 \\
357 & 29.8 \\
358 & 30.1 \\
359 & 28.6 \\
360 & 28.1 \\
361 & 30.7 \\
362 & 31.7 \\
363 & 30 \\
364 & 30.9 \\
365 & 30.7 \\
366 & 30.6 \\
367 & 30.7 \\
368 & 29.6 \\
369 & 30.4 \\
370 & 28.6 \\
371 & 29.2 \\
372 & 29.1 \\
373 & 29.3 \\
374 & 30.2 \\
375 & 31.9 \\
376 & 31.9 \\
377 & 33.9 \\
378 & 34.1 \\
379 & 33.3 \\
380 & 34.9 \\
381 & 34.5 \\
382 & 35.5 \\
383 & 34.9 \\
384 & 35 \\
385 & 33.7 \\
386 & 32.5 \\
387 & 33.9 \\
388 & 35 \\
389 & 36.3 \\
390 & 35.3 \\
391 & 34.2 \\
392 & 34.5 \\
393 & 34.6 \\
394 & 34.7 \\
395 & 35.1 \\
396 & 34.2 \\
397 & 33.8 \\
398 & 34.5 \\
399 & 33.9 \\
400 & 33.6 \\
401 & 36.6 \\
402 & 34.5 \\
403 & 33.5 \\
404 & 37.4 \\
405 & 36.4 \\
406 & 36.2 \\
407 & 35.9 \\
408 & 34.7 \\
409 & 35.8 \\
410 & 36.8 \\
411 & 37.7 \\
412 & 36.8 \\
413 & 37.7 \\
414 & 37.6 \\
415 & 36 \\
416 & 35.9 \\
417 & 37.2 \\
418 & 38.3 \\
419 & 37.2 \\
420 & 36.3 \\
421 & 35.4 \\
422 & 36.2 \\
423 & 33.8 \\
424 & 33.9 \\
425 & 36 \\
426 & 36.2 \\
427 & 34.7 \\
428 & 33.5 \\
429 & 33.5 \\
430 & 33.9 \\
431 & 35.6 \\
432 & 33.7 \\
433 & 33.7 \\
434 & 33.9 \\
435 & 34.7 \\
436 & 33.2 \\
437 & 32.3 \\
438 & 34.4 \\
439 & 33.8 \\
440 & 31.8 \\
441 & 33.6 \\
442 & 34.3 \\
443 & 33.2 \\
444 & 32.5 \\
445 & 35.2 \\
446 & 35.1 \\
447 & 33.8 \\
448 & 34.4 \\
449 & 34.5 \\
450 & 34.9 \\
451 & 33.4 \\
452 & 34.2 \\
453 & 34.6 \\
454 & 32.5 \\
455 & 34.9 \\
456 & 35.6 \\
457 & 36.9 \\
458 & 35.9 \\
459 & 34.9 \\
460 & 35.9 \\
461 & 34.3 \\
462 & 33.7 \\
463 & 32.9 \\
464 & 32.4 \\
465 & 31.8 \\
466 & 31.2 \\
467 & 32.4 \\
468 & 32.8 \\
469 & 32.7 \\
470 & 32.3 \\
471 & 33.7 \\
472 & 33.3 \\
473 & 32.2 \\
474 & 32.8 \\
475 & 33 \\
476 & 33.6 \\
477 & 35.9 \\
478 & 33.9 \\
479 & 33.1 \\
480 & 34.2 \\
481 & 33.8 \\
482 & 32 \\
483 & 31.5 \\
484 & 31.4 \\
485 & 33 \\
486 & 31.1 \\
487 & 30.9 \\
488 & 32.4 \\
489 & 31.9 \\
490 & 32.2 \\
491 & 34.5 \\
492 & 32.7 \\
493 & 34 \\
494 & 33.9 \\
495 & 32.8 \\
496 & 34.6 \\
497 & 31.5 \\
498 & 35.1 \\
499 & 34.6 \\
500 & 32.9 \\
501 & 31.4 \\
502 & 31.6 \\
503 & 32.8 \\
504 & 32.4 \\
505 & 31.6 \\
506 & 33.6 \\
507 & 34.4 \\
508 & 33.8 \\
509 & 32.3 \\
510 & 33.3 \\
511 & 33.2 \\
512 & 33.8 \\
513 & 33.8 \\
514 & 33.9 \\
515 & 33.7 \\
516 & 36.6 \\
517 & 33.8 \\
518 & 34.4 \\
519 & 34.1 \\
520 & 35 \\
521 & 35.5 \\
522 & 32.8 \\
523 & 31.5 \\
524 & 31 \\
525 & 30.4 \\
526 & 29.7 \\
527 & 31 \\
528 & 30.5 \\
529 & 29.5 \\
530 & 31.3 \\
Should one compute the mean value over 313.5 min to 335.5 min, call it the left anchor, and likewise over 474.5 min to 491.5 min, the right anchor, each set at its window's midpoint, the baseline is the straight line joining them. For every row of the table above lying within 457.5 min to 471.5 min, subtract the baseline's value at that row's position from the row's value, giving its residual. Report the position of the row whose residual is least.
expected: 466 min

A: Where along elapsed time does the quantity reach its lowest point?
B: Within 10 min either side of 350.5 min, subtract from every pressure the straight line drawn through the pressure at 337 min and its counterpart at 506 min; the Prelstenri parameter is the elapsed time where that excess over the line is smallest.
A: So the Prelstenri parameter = 360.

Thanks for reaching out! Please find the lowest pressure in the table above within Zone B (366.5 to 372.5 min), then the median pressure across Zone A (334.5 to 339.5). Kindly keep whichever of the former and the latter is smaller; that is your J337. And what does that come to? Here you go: 28.6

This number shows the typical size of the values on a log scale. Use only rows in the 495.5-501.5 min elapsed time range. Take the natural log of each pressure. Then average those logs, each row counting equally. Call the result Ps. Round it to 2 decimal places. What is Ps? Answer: 3.51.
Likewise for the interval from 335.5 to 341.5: 3.47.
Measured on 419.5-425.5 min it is 3.56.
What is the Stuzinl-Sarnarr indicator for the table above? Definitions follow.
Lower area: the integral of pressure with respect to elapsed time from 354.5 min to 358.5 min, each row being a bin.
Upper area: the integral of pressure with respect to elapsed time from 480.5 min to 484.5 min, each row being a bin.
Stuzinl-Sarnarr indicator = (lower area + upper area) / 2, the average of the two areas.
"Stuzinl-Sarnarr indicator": 125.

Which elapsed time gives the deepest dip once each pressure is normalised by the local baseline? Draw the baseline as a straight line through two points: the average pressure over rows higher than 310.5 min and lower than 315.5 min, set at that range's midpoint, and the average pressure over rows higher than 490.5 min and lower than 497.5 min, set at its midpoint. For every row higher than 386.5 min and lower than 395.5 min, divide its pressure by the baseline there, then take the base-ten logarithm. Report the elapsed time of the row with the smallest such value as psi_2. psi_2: 387 min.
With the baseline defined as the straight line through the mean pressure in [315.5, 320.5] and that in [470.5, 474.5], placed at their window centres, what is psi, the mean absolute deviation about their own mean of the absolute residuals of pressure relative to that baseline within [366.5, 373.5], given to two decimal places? 0.65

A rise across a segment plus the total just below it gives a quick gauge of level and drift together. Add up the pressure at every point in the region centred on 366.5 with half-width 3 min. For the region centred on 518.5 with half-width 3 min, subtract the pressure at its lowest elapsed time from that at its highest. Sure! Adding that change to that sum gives 182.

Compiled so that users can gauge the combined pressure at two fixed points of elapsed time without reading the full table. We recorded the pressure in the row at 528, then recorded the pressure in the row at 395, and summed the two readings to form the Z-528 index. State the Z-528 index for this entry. 66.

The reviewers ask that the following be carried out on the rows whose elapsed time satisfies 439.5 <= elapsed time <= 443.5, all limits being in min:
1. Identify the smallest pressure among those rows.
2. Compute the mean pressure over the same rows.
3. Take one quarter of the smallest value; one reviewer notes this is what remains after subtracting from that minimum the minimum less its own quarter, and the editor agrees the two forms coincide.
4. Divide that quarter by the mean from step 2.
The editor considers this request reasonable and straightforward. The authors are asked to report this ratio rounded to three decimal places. 0.239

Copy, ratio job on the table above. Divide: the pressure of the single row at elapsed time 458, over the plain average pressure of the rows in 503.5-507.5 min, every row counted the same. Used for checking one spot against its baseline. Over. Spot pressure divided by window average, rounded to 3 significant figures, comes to 1.09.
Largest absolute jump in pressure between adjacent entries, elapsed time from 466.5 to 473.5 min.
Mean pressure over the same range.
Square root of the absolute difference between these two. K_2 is 5.60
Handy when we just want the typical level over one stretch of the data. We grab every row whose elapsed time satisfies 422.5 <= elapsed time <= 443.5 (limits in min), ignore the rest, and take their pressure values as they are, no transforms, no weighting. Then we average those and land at 34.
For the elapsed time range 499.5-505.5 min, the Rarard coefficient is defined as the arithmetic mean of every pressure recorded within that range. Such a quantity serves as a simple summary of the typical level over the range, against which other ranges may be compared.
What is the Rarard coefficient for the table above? 32.1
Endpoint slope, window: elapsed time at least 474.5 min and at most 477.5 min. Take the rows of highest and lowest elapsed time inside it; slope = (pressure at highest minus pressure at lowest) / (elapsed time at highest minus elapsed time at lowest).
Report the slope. 1.45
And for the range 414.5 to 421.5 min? -0.10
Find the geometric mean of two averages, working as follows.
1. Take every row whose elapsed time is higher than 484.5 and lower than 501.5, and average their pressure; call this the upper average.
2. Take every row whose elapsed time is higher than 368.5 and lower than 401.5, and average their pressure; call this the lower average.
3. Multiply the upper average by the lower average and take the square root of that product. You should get 33.2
